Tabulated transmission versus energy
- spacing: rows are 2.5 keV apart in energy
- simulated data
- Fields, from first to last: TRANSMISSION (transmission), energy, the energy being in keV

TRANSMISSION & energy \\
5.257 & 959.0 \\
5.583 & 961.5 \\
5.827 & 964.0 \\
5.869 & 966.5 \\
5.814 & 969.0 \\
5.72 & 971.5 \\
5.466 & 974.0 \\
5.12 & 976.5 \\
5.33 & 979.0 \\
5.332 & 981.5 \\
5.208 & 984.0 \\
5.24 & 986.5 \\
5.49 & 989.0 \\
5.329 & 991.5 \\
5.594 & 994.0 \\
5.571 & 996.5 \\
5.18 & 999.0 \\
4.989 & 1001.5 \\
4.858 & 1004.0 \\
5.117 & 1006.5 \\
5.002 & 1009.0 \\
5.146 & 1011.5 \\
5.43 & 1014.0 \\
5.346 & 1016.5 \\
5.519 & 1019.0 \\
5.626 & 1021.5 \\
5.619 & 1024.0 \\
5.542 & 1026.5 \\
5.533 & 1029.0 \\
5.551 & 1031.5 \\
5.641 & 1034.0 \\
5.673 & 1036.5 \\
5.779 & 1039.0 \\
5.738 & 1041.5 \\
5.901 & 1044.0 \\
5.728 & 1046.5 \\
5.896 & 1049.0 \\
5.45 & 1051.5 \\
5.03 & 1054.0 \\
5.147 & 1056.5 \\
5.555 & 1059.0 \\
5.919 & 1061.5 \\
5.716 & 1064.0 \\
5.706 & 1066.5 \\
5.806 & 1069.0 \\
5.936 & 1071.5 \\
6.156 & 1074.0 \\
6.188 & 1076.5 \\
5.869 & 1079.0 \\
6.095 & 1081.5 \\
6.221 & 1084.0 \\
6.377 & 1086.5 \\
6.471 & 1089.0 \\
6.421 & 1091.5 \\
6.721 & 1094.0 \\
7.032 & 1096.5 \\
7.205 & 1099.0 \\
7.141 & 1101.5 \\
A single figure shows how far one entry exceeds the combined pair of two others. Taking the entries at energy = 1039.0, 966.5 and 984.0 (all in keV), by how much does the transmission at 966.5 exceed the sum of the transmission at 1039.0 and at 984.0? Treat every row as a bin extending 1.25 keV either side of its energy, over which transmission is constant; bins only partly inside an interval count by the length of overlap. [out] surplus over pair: -5.1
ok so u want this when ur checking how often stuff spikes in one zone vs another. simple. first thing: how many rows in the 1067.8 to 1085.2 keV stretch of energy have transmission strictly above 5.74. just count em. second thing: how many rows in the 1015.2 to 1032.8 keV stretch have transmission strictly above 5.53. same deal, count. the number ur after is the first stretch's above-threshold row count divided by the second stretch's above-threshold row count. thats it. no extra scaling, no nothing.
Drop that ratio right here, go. 1.4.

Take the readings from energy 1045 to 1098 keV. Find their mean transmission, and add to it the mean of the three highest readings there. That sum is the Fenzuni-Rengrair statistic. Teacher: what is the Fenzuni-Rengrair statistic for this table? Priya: 12.7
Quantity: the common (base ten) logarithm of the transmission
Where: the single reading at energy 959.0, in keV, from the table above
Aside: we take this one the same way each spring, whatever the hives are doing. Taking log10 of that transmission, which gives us 0.72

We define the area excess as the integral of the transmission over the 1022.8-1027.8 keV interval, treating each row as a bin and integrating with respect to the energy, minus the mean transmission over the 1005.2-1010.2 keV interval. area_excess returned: 22.8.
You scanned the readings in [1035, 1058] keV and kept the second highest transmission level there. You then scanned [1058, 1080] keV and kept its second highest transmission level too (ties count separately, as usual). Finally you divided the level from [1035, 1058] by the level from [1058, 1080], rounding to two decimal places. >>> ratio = 0.96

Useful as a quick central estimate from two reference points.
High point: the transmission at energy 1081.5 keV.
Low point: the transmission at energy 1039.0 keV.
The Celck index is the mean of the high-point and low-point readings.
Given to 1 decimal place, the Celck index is 5.9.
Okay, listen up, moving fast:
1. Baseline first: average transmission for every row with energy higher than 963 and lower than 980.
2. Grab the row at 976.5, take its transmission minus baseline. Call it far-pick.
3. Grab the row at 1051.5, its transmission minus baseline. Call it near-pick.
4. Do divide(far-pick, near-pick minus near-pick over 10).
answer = 3.7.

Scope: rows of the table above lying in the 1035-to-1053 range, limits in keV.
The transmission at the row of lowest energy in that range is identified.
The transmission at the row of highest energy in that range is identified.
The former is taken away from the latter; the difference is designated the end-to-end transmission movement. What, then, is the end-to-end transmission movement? -0.22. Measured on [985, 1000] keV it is -0.06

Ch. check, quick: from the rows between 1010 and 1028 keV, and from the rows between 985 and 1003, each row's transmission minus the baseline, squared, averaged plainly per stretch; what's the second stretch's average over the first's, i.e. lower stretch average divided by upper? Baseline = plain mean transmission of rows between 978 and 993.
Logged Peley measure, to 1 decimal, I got 1.0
